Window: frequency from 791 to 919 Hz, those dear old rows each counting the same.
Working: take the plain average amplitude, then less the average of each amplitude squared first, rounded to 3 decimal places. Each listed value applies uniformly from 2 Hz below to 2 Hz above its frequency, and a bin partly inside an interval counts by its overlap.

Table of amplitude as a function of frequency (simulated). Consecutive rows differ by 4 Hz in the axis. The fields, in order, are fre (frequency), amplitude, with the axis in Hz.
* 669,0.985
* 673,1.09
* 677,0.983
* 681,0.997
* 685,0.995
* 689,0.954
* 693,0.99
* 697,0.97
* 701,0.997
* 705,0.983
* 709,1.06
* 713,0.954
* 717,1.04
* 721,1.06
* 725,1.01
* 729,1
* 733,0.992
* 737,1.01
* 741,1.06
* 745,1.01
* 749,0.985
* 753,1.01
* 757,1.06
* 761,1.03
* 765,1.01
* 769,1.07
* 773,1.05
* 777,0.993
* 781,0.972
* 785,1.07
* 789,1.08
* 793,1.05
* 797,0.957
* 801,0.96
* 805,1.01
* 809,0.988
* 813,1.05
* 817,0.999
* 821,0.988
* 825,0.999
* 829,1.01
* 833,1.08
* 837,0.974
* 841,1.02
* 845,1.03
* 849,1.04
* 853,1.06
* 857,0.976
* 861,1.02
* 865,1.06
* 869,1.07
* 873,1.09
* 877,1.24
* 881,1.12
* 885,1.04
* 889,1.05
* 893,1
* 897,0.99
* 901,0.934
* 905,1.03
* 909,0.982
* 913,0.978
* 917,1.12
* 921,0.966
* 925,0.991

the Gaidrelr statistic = -0.033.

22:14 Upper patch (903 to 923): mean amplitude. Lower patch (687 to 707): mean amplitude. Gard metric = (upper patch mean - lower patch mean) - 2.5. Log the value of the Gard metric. -2.46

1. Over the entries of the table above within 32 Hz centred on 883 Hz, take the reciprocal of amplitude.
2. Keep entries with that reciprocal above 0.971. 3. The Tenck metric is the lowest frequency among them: 893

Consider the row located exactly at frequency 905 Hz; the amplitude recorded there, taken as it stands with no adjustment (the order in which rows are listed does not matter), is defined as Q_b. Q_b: 1.03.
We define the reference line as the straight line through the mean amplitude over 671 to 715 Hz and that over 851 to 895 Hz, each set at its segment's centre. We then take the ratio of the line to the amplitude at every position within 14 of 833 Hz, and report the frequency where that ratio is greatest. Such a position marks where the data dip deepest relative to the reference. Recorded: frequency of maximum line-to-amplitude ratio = 837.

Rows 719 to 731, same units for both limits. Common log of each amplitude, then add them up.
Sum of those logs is 0.030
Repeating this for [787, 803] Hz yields 0.018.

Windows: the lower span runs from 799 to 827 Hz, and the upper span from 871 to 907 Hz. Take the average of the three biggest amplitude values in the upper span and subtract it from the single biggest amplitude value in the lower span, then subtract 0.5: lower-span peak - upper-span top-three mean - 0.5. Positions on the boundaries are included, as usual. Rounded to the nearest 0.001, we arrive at -0.600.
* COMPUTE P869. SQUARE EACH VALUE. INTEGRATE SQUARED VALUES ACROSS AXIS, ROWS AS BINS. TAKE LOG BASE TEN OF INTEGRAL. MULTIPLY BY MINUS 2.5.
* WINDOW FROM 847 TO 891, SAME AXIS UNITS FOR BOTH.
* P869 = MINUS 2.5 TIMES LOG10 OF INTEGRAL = -4.26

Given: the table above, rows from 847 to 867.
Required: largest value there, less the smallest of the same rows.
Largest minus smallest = 0.084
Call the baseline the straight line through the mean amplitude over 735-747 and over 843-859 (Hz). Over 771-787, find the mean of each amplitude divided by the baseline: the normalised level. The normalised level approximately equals 0.99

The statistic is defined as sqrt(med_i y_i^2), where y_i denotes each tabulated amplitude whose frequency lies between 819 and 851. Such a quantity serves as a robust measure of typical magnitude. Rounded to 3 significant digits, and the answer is 1.02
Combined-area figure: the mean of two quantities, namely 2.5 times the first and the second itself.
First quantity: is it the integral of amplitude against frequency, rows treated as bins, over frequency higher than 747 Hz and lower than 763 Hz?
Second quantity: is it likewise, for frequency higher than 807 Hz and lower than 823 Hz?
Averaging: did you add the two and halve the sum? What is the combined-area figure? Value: 28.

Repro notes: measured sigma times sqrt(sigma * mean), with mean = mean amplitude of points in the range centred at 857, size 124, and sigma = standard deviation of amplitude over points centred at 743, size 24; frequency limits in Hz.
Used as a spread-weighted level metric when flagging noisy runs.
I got 0.004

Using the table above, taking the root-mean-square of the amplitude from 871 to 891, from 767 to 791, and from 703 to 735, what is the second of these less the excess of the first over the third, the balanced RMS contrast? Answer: 0.94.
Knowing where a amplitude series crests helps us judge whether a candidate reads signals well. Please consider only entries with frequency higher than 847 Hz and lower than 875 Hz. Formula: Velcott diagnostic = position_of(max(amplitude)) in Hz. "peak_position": 873 Hz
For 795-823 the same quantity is 813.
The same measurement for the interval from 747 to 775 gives 769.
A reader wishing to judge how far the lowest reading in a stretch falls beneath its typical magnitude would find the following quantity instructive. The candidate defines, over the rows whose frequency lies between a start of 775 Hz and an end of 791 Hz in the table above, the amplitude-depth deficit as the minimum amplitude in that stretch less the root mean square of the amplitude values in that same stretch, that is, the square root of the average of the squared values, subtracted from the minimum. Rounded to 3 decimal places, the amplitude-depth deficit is -0.058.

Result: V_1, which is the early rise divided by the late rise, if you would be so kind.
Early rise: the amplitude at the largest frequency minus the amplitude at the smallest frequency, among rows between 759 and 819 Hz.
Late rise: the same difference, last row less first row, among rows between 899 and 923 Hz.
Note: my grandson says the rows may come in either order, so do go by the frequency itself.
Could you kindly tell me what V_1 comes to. -1.0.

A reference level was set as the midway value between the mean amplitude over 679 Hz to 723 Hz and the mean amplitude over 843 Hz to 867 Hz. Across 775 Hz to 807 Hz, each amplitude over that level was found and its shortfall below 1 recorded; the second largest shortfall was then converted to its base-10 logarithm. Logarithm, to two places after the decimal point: -1.26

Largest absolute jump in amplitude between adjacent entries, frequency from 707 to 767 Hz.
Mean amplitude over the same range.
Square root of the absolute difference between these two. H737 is 0.9557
